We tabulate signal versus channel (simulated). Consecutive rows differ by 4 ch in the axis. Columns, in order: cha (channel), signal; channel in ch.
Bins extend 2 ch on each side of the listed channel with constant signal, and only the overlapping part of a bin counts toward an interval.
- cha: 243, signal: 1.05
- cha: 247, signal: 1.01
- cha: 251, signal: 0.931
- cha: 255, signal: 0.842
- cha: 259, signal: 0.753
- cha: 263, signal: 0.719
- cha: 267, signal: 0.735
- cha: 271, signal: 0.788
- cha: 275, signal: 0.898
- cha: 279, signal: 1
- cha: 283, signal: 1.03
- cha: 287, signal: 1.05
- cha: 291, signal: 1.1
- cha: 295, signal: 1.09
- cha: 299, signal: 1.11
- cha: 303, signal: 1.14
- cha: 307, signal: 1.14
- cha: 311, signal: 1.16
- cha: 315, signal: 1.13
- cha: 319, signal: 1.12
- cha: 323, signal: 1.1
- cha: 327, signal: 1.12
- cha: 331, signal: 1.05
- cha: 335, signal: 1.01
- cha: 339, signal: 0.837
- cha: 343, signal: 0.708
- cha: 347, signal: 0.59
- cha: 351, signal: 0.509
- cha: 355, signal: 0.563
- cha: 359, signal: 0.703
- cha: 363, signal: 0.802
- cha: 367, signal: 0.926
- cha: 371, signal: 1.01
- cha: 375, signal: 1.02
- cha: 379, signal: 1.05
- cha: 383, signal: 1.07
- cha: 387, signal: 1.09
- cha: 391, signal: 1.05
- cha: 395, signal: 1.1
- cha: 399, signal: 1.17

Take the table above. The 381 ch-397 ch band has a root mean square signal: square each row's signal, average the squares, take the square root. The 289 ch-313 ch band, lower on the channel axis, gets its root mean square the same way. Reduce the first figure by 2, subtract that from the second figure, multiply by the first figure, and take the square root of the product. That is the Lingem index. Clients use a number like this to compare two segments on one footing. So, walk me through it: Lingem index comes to 1.485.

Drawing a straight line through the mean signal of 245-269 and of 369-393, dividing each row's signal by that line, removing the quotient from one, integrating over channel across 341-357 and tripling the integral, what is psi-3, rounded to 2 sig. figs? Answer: 19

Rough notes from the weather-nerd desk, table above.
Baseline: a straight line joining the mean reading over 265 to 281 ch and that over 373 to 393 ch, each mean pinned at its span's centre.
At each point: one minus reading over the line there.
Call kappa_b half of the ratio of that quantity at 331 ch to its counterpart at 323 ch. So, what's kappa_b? 0.29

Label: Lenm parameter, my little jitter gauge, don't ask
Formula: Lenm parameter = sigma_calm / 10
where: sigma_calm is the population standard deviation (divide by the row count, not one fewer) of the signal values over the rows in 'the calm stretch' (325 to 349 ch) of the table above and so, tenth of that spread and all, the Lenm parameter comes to 0.019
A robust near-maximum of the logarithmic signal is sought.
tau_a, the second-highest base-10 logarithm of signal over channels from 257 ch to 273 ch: -0.12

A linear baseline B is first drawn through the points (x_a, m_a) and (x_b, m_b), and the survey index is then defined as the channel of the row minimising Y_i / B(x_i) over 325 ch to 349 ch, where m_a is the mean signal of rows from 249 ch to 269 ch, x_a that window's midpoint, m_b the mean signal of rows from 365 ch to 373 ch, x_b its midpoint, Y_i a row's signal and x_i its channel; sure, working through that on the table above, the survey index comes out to 347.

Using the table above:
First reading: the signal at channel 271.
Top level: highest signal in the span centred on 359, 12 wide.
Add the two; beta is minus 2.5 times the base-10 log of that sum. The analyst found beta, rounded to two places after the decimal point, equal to -0.50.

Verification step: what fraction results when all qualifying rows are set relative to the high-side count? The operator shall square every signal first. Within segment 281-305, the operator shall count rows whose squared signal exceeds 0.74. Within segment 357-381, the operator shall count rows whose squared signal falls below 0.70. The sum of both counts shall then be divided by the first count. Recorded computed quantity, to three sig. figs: 1.33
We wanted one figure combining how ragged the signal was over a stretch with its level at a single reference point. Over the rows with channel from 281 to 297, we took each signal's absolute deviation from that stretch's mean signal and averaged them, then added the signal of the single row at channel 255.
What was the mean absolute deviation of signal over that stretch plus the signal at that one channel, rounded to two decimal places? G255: 0.87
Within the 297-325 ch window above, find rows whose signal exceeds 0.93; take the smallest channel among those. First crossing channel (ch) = 299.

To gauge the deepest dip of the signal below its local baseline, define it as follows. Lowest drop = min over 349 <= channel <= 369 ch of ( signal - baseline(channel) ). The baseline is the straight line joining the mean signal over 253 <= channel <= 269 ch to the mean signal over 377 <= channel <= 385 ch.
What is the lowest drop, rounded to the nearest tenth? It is -0.5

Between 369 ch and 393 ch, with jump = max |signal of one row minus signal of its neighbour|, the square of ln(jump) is 10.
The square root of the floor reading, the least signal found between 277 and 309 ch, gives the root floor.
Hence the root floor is 1.00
